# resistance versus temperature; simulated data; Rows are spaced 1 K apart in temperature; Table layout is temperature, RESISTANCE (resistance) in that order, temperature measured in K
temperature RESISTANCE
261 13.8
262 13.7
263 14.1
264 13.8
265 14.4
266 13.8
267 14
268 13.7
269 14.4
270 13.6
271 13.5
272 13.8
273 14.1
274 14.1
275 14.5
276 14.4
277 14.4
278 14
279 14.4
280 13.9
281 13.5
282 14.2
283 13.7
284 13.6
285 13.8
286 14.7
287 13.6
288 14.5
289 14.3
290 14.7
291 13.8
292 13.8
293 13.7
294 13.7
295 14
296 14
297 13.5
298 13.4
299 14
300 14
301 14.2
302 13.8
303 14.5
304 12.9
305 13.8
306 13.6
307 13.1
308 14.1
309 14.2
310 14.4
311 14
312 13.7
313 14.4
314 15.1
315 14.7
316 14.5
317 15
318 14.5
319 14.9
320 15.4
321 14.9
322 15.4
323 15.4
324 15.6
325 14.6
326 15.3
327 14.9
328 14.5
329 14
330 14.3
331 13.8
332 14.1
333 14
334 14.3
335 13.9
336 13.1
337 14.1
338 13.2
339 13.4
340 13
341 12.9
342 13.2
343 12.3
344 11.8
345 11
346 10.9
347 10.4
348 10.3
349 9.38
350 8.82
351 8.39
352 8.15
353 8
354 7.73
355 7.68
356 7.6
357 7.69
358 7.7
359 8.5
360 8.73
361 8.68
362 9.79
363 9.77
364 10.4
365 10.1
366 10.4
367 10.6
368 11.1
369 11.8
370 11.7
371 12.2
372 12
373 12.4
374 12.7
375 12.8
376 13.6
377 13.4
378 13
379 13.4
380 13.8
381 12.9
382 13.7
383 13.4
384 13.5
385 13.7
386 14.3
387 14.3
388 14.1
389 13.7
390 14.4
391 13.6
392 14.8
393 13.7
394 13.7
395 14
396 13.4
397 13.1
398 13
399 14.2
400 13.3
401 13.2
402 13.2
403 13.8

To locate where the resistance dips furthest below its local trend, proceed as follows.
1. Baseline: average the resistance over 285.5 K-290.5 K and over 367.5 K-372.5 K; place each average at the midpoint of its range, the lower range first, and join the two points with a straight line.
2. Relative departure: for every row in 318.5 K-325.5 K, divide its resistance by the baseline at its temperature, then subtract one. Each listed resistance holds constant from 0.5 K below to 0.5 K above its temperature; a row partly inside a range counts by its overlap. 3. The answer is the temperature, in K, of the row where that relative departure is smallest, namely 325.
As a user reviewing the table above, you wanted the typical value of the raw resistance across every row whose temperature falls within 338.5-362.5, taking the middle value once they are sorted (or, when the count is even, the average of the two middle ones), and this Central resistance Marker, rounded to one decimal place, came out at 9.1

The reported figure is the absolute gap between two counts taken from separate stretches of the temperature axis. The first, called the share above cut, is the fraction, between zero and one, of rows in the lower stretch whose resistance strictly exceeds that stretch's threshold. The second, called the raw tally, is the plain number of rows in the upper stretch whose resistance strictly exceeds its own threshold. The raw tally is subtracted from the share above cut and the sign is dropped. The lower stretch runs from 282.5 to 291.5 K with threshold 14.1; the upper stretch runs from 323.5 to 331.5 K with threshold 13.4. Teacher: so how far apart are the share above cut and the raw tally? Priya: 8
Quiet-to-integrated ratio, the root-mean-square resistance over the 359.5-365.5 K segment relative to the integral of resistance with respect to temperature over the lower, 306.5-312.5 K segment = 0.115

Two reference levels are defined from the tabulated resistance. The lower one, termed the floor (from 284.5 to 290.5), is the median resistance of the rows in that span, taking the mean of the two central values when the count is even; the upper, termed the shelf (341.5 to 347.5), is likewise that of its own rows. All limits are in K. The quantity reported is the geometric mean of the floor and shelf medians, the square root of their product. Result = 12.8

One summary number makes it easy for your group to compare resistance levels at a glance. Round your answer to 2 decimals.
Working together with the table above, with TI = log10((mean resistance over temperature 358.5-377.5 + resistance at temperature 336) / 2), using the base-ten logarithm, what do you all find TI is 1.08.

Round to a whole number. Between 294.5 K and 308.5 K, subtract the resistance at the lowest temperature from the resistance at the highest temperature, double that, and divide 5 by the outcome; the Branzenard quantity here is 25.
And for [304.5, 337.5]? 8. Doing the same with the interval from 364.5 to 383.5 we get 1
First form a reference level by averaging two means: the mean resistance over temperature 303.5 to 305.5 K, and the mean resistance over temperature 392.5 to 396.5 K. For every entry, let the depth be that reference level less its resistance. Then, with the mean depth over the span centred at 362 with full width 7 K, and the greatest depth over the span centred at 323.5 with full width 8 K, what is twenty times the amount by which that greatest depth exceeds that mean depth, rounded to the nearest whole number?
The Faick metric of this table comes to -104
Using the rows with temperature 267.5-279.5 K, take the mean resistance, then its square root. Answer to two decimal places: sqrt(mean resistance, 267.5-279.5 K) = 3.75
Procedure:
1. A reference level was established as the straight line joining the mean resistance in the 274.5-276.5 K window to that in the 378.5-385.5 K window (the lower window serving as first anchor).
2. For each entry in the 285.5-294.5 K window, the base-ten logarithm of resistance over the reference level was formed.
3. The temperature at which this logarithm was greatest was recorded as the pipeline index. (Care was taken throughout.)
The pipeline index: 290 K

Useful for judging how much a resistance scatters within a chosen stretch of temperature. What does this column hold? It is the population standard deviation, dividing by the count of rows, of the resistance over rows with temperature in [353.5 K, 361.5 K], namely 0.5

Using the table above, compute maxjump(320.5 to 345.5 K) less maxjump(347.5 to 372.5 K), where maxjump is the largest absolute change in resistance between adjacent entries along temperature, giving -0.11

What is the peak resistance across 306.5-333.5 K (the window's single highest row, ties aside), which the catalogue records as 15.6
